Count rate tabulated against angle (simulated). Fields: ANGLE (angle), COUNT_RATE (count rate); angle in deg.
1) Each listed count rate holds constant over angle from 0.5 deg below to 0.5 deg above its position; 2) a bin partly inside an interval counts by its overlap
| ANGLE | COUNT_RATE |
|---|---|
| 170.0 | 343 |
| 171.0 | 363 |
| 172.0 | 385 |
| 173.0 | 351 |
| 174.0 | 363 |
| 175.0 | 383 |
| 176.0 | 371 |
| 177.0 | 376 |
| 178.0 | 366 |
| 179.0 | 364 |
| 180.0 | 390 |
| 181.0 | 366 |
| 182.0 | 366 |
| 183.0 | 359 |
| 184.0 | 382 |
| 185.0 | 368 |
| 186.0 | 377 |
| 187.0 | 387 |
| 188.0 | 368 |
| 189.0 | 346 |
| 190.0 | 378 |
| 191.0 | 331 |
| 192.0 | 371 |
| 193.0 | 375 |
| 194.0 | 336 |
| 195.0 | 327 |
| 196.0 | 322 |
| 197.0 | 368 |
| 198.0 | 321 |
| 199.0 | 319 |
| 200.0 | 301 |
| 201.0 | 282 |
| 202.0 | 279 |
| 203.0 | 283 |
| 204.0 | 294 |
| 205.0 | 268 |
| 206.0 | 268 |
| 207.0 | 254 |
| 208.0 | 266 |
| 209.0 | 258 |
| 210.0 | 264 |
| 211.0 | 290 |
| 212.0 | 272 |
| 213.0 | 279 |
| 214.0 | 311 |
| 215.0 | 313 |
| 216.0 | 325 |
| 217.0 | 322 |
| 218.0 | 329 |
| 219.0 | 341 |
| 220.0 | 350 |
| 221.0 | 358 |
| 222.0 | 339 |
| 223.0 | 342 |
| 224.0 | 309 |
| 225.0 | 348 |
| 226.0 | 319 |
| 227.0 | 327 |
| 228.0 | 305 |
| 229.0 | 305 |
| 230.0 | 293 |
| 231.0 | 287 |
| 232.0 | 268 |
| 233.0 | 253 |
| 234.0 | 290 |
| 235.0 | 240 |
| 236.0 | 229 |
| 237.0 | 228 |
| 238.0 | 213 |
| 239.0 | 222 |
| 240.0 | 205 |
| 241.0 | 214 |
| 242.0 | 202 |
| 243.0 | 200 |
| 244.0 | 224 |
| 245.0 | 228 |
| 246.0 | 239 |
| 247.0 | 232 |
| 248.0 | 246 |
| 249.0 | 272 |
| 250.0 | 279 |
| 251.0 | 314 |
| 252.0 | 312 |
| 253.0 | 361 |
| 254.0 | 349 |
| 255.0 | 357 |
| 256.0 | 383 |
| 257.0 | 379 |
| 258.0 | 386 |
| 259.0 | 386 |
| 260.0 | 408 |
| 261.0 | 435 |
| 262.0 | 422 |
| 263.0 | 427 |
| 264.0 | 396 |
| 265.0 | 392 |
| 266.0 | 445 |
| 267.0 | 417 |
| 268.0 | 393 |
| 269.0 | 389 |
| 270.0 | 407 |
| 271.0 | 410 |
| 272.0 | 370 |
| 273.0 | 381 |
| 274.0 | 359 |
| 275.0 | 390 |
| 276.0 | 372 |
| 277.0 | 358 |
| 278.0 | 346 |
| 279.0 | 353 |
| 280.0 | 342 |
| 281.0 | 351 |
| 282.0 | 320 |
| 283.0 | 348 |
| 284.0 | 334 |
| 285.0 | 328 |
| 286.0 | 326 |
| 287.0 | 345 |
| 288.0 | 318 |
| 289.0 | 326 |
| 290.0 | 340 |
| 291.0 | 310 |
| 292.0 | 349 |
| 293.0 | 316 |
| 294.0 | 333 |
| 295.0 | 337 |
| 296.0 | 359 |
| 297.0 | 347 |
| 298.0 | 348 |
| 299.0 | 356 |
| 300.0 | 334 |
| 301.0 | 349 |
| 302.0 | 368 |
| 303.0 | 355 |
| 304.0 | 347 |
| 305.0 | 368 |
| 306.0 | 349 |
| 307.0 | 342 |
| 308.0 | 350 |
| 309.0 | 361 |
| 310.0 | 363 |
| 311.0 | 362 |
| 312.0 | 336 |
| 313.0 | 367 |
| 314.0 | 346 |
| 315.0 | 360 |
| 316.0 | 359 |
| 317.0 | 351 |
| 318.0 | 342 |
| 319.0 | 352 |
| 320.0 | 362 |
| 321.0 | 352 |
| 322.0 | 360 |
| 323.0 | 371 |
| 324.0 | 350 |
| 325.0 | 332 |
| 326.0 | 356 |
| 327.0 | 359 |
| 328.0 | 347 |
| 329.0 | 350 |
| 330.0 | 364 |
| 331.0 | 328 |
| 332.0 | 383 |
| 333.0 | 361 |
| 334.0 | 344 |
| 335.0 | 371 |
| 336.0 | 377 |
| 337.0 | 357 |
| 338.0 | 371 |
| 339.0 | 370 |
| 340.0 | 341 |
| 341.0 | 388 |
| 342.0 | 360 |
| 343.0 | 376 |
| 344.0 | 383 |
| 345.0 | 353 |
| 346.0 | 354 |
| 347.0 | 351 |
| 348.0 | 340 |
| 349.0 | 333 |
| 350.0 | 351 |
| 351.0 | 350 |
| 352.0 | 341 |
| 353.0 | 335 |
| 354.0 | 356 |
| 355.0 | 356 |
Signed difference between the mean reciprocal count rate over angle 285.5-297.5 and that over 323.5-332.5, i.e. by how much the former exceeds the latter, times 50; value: 0.01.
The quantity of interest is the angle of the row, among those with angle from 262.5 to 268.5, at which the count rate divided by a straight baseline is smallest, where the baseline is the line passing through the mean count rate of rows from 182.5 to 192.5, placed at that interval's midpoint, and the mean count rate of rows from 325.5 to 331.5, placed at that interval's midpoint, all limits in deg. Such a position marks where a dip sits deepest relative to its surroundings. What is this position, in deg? 265.0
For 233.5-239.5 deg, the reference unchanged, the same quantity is 238.0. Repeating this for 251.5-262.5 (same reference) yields 252.0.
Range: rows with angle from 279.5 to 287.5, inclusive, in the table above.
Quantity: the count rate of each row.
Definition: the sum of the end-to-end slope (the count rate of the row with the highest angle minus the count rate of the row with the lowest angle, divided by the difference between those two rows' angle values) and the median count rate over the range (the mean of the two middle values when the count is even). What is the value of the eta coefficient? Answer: 338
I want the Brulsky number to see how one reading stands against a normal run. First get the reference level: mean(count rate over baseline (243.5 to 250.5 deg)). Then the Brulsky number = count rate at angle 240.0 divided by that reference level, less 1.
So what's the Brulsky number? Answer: -0.17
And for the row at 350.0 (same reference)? 0.43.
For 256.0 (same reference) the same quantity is 0.56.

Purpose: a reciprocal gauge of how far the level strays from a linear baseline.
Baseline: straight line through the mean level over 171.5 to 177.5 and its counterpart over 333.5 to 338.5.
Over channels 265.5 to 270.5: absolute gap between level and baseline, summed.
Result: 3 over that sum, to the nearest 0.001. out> 0.014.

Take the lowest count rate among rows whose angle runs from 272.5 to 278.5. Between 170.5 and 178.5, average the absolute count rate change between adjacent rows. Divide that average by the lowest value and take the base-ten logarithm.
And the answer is -1.32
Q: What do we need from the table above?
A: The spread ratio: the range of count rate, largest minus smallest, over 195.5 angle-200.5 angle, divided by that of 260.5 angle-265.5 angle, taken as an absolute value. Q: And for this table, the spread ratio 1.56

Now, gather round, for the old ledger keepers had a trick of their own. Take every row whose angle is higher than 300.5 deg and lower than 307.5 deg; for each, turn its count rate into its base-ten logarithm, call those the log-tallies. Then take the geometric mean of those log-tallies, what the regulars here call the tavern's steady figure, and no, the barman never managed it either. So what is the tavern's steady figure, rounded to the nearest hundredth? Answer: 2.55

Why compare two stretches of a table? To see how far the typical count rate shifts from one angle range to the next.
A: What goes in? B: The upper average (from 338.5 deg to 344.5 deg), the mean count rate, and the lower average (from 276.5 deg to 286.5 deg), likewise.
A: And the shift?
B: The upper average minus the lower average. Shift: 29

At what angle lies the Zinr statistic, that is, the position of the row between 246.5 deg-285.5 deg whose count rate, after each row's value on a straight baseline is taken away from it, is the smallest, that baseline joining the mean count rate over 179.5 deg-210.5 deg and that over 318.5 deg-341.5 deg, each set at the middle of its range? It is 247.0 deg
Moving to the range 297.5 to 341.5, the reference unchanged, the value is 331.0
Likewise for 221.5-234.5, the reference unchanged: 233.0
